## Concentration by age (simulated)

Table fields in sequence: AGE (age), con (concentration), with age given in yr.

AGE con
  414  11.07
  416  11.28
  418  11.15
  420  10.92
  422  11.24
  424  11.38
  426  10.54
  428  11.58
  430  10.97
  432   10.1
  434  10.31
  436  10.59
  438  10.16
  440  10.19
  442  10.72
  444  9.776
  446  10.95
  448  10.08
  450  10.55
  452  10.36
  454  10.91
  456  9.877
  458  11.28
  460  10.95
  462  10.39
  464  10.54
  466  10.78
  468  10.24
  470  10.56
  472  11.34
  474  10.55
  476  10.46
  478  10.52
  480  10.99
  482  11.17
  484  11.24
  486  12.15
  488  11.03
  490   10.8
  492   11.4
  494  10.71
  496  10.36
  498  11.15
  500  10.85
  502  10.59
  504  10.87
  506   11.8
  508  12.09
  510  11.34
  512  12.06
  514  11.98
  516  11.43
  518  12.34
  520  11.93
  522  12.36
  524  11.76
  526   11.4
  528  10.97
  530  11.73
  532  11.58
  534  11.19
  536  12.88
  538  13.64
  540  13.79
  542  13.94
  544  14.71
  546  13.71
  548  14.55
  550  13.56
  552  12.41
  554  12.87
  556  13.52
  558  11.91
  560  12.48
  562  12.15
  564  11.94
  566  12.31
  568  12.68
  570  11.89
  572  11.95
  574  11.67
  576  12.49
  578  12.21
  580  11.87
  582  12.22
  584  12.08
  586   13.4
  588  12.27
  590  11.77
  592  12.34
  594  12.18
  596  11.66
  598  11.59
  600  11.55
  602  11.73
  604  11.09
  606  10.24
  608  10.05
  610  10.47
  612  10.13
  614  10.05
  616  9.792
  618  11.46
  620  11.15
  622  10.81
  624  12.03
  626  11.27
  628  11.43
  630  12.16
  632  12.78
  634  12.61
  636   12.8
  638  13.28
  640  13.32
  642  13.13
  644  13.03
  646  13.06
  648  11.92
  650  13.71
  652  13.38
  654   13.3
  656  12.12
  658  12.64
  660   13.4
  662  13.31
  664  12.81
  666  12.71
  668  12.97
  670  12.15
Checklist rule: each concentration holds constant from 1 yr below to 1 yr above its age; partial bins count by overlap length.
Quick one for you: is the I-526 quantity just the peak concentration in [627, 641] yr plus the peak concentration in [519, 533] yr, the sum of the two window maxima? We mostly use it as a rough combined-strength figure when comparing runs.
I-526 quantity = 25.7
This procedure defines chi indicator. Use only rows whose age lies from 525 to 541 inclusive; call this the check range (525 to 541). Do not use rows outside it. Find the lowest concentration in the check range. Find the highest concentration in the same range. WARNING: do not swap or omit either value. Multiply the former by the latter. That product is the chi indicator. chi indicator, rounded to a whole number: 151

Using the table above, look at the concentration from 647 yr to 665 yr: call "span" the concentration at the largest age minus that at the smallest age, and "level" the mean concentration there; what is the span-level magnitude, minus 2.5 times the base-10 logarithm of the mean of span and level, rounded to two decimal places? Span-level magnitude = -2.10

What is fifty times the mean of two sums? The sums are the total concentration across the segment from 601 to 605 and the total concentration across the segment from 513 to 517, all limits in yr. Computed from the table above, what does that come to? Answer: 1156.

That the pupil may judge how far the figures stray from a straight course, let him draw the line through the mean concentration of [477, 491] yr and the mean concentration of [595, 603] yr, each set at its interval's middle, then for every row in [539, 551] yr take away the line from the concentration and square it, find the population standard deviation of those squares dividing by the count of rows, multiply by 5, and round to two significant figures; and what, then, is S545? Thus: 12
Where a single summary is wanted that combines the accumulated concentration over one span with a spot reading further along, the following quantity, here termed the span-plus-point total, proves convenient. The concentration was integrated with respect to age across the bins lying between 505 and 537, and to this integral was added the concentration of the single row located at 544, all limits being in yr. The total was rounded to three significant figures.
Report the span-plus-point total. 392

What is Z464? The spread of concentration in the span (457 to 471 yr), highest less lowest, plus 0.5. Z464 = 1.5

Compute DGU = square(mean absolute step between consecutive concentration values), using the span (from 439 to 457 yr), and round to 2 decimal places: 0.52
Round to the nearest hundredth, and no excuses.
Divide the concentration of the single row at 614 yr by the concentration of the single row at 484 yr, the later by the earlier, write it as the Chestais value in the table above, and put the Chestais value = 0.89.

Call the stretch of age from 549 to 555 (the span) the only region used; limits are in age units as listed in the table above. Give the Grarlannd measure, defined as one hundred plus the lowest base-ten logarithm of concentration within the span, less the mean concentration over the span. 88.1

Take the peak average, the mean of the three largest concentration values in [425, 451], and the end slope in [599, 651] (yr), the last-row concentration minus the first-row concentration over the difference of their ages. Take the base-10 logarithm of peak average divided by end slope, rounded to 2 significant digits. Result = 2.4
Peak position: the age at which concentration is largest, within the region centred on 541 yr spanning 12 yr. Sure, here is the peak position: 544 yr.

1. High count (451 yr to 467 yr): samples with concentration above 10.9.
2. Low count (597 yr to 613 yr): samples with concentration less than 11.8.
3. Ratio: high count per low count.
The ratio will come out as 0.4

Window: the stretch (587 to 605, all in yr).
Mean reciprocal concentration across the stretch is 0.085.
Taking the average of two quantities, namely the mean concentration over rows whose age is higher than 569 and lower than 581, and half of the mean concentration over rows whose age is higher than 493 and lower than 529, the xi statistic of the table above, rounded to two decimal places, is 8.87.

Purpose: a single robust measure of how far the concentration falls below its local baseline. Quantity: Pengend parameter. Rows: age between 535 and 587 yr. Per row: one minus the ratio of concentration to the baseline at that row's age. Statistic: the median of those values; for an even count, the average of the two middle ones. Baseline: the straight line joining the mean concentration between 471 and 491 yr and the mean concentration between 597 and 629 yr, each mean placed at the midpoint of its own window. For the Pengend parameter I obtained -0.14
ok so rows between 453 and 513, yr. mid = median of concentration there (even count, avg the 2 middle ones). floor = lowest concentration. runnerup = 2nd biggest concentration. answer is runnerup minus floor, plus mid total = 13.1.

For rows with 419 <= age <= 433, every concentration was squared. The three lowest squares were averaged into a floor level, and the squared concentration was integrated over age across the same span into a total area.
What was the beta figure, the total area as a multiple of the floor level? 15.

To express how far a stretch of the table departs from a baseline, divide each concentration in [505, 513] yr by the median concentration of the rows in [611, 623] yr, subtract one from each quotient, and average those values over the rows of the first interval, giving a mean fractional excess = 0.13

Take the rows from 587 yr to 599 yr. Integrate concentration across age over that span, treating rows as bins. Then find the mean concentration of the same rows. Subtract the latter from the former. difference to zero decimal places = 132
